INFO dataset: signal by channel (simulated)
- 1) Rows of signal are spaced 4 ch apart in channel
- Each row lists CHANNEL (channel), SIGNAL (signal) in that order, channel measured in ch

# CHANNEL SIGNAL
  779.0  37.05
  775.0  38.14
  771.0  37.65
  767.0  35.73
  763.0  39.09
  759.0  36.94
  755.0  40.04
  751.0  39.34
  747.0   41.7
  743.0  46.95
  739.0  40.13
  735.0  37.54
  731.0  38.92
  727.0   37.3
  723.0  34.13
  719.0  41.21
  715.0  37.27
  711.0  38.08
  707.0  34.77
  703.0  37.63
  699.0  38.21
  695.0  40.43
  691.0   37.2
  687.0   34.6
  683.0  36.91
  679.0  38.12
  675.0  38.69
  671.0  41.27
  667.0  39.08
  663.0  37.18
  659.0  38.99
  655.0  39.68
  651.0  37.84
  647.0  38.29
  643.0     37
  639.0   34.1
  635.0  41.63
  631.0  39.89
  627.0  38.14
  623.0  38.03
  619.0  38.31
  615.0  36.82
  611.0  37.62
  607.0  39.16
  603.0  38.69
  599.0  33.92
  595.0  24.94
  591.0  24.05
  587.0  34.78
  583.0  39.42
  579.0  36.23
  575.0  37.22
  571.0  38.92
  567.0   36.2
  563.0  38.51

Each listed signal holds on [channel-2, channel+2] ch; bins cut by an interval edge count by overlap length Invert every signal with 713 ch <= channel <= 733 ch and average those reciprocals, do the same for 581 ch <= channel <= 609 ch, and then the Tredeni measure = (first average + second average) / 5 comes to 0.0115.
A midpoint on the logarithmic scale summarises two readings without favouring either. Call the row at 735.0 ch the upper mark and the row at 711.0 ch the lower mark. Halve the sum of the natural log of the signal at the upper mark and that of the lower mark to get 3.63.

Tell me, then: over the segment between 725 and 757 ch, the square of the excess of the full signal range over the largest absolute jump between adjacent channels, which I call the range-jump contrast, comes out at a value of 8.0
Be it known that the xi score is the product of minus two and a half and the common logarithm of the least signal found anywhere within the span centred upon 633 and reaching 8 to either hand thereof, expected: -3.83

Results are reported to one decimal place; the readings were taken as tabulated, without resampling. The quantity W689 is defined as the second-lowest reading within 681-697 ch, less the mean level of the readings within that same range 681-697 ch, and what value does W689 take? -0.4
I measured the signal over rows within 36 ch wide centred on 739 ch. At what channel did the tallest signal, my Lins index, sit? 743.0 ch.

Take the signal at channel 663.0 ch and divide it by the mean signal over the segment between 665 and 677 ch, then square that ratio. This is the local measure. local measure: 0.88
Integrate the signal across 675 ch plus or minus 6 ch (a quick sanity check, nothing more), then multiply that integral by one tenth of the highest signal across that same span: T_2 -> 1949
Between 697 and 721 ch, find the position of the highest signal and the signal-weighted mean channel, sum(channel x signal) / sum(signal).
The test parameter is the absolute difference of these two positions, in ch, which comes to 9.8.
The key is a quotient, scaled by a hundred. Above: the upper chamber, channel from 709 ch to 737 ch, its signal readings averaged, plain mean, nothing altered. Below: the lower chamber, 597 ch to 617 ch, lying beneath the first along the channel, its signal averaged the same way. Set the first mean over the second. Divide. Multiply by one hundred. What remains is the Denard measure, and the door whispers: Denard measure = 101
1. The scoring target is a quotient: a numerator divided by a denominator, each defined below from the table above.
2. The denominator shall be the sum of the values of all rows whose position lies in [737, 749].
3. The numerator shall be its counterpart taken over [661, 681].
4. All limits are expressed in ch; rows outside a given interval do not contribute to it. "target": 1.51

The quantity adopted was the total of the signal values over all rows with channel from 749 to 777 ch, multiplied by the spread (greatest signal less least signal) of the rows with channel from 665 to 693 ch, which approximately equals 1780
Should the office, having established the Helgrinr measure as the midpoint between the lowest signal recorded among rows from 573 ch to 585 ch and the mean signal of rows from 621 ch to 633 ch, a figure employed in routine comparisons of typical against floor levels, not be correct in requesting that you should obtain 37.5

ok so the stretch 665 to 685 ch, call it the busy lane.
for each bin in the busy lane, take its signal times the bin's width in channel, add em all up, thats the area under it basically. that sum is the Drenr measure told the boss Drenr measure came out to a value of 776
